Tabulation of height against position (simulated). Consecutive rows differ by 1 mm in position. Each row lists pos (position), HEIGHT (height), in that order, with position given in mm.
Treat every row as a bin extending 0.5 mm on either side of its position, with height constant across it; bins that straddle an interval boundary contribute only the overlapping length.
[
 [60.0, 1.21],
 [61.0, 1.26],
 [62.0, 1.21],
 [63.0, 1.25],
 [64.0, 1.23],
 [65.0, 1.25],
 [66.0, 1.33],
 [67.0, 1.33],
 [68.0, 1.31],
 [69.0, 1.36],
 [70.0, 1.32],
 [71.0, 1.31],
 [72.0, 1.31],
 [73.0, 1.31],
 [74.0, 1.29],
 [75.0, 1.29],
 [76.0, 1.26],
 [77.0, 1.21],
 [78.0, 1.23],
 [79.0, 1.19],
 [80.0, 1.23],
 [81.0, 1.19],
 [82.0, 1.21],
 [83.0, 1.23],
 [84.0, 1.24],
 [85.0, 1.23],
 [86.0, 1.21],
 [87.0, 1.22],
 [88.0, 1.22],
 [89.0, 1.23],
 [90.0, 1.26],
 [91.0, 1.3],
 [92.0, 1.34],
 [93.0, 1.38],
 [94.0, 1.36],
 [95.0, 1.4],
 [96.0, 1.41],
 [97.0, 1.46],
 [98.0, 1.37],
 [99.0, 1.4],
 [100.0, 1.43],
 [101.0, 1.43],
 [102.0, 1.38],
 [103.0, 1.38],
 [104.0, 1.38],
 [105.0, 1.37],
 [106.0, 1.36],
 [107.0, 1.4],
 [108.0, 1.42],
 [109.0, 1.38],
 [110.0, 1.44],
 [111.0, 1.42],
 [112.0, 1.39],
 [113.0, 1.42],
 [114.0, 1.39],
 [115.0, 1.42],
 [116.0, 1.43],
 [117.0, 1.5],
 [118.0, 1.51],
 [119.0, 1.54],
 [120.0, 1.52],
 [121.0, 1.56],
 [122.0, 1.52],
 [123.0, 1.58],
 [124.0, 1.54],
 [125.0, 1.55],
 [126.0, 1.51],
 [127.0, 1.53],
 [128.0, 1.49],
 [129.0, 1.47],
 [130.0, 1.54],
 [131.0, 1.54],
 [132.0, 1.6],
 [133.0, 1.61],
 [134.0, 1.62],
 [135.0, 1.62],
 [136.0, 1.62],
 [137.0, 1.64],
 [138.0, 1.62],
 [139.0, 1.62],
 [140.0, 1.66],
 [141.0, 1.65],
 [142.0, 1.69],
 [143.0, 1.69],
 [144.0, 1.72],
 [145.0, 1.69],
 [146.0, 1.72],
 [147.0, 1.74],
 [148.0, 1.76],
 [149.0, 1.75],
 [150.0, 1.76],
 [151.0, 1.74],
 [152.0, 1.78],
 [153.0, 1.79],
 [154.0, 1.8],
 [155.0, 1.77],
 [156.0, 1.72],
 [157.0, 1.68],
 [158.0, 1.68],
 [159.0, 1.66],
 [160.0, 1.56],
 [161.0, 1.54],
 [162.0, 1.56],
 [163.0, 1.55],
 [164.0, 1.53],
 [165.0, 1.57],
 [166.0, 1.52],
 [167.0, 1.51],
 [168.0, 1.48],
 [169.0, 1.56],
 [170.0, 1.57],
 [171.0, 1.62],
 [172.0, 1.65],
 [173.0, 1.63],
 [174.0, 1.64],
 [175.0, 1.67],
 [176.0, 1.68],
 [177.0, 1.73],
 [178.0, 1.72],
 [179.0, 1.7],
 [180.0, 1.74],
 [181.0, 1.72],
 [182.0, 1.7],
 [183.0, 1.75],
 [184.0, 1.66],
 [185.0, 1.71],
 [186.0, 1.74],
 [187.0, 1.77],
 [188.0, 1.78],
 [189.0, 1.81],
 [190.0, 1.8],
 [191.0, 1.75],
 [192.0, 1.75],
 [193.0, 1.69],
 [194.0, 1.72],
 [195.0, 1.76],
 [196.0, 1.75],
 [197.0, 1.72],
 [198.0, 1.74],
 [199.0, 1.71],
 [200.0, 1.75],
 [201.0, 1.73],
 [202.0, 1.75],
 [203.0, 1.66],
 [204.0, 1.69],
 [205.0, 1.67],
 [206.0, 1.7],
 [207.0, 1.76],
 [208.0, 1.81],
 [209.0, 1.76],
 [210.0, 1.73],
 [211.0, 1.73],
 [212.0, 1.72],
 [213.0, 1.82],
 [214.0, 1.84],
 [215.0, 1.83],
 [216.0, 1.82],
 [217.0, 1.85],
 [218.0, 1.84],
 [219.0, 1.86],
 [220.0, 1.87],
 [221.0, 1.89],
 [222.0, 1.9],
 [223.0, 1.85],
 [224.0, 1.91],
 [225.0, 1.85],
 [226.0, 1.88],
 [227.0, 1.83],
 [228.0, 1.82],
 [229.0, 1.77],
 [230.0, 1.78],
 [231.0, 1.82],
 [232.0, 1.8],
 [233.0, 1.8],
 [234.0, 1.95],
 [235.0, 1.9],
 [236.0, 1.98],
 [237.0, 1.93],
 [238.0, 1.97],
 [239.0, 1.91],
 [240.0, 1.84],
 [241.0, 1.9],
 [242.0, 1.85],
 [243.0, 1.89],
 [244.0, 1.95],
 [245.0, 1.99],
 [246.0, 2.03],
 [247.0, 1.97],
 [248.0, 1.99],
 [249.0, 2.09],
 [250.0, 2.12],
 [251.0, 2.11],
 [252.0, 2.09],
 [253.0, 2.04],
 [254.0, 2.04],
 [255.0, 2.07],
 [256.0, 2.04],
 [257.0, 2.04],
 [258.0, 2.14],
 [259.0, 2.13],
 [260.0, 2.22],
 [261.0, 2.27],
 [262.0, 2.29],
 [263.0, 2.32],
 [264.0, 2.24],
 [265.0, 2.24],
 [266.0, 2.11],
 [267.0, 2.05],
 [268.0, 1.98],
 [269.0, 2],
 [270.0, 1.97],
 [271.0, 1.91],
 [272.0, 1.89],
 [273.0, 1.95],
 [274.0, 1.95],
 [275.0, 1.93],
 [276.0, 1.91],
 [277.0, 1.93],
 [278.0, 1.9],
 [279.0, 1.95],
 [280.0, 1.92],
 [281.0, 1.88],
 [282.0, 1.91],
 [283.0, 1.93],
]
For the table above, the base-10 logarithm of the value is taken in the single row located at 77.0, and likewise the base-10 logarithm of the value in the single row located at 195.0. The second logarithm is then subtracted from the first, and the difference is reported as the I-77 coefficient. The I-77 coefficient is -0.16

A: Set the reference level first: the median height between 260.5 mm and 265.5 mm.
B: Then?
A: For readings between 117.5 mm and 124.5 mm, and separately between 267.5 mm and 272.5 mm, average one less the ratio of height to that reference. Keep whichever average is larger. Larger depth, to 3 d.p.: 0.322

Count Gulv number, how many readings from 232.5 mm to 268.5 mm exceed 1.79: 36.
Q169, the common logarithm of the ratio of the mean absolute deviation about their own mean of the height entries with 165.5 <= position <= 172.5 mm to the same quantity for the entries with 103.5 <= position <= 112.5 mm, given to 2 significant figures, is 0.34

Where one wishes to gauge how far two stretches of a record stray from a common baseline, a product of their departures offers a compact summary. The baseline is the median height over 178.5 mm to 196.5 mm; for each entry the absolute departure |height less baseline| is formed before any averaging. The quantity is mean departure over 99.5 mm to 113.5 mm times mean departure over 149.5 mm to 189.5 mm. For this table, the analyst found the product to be 0.032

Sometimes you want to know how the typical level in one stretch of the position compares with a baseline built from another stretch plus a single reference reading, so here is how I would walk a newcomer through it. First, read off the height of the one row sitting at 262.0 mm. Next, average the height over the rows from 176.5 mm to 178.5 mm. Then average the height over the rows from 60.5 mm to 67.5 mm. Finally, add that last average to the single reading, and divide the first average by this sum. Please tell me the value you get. 0.485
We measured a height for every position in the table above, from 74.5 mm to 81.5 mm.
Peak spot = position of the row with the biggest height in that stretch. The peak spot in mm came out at 75.0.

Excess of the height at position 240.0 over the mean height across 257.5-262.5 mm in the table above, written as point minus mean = -0.37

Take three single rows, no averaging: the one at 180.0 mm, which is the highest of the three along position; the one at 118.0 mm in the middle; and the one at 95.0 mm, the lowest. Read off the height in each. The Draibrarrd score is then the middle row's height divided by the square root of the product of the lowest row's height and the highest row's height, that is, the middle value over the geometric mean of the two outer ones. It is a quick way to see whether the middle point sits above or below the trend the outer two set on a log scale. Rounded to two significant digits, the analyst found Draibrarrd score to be 0.97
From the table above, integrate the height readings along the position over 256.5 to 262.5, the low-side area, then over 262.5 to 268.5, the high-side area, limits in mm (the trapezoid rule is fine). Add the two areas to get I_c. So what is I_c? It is 26.0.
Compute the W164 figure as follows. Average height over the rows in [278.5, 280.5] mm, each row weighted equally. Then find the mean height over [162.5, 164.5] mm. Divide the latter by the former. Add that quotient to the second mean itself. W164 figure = 2.34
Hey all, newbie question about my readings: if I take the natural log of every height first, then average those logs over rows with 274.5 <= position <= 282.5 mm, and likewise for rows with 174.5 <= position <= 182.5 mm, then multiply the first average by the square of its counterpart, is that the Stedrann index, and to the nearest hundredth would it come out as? 0.19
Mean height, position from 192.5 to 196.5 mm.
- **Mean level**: 1.73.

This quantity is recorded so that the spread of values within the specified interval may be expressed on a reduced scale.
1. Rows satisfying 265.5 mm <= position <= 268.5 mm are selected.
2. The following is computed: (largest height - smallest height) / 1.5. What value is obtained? 0.09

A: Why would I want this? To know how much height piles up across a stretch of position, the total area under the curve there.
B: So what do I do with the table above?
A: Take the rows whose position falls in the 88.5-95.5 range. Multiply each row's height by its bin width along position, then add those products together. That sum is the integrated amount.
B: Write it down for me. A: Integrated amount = 9.3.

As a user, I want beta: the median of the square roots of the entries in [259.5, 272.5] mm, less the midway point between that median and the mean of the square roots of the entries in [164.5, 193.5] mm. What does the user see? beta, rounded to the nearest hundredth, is 0.08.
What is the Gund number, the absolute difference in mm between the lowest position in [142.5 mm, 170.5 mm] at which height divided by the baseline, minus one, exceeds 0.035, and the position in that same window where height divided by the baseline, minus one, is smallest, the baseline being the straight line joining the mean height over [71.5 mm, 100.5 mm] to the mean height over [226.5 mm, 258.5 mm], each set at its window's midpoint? 25 mm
